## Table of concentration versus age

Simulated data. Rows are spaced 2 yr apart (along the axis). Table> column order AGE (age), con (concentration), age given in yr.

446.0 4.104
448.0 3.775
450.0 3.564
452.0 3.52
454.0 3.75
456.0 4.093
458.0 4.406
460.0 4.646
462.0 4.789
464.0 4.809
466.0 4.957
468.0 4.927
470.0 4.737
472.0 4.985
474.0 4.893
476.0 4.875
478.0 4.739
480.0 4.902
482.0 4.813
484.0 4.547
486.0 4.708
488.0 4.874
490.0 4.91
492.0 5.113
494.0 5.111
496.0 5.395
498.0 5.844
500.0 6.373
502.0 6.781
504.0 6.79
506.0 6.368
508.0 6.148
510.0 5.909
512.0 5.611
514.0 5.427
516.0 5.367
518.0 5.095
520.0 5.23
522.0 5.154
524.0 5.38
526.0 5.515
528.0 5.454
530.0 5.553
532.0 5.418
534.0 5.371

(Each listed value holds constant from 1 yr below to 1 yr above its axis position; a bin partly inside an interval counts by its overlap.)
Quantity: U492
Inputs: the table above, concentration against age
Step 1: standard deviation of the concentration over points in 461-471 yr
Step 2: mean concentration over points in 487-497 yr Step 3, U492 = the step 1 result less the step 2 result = -5.0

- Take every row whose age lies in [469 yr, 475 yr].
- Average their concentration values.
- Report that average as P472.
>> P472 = 4.9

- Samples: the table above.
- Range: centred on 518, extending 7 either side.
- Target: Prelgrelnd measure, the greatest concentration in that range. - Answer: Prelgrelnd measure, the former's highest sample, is 5.611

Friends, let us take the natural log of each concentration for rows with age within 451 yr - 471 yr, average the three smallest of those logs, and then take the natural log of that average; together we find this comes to 0.29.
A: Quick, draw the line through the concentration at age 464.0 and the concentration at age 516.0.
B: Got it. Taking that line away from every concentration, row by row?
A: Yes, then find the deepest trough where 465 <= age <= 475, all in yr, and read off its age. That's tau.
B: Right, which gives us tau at 470.0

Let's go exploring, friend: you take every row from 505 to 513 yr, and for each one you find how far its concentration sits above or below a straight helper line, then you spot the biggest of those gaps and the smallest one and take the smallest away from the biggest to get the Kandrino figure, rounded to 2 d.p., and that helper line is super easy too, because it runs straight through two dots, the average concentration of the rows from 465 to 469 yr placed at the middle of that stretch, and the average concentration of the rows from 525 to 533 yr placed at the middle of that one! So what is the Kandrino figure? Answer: 0.81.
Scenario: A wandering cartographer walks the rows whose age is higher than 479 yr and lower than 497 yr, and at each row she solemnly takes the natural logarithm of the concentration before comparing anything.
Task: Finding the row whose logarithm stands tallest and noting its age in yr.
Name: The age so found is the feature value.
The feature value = 496.0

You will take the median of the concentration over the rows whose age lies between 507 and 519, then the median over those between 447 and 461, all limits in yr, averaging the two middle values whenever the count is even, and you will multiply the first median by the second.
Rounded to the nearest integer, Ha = 21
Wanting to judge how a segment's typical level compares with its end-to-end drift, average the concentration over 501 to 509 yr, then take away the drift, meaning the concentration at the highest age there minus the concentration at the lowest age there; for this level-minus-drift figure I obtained 7.2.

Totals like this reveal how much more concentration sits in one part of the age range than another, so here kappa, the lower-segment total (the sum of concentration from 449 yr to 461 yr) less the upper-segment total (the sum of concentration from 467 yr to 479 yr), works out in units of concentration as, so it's -5.2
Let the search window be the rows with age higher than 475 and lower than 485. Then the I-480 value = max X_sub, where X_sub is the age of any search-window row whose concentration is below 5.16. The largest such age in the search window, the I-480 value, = 484.0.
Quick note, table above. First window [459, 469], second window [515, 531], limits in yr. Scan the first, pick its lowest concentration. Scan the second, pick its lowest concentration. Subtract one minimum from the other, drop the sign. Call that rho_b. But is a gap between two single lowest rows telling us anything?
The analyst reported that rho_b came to 0.45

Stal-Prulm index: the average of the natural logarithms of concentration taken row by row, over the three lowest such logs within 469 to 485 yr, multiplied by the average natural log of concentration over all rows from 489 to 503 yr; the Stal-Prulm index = 2.66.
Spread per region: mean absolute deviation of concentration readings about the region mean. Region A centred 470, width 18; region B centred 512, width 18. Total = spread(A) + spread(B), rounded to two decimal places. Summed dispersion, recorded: 0.55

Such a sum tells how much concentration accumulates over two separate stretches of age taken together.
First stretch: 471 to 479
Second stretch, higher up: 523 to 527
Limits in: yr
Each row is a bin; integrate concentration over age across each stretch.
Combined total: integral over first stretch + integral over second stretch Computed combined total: 61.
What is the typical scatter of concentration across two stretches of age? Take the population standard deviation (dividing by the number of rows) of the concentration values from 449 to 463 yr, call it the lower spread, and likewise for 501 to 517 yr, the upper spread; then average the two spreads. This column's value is 0.51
